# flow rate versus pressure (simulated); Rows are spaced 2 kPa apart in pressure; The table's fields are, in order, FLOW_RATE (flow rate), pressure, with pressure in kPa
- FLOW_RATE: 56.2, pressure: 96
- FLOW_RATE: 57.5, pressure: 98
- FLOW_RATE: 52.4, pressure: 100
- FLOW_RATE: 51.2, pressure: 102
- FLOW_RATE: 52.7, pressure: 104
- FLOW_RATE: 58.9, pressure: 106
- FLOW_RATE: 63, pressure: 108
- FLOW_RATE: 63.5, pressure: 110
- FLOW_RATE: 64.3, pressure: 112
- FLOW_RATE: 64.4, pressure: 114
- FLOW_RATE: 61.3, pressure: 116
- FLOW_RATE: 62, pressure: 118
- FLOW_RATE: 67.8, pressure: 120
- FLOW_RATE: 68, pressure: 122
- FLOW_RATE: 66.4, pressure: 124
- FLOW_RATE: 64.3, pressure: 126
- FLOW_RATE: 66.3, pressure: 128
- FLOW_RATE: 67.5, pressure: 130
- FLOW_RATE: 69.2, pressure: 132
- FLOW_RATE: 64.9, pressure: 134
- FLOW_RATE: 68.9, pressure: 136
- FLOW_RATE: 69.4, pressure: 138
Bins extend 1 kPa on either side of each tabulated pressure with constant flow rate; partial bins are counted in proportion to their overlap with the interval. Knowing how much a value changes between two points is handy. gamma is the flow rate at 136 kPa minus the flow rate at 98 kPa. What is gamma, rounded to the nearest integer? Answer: 11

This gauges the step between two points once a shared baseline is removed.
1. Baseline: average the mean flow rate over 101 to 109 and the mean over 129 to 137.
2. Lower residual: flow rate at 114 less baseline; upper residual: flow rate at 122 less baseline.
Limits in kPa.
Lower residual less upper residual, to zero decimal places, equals -4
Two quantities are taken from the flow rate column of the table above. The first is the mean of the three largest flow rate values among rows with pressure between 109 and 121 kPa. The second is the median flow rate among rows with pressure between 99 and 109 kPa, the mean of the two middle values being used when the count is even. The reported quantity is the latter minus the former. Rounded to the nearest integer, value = -13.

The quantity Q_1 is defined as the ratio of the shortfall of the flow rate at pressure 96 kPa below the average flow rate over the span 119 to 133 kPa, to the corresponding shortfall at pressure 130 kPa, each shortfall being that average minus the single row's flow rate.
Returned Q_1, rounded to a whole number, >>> -25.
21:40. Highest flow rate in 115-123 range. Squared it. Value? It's 4624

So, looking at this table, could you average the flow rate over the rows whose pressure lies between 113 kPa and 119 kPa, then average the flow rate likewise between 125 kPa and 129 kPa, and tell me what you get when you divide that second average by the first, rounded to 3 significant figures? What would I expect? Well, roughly 1.04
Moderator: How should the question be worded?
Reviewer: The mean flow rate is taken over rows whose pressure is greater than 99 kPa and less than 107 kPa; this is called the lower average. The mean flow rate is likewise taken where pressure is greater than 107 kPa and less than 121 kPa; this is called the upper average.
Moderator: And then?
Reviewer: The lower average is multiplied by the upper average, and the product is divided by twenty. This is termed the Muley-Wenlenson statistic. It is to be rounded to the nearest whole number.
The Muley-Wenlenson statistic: 172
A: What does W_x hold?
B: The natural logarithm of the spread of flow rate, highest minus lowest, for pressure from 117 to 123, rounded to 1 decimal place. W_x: 1.8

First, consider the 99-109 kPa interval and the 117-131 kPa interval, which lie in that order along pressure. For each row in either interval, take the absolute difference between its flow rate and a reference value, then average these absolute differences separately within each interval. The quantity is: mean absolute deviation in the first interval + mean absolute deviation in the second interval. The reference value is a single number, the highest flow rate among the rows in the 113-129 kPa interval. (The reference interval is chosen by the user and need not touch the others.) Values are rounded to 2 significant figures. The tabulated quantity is 14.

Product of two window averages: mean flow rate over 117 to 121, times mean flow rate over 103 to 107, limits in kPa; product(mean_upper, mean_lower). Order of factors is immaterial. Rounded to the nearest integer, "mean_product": 3621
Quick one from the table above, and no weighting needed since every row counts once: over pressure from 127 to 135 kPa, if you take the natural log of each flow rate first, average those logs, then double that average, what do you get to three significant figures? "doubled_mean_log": 8.41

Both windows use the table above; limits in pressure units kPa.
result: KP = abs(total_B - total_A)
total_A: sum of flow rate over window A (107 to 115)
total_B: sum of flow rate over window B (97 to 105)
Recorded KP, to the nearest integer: 41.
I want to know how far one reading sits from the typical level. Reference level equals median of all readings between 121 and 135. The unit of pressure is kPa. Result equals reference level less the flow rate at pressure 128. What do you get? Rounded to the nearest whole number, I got 0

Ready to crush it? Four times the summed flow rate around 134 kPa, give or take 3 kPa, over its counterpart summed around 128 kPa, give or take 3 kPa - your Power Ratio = 4.1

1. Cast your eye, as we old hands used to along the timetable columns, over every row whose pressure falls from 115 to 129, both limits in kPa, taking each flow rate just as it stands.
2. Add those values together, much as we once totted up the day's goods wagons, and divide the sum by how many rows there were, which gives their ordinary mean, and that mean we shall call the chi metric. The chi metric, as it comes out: 65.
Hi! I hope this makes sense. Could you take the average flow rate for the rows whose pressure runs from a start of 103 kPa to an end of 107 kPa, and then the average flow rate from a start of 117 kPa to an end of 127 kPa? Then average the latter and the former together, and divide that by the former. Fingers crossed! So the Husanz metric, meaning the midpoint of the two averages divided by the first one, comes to 1.09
